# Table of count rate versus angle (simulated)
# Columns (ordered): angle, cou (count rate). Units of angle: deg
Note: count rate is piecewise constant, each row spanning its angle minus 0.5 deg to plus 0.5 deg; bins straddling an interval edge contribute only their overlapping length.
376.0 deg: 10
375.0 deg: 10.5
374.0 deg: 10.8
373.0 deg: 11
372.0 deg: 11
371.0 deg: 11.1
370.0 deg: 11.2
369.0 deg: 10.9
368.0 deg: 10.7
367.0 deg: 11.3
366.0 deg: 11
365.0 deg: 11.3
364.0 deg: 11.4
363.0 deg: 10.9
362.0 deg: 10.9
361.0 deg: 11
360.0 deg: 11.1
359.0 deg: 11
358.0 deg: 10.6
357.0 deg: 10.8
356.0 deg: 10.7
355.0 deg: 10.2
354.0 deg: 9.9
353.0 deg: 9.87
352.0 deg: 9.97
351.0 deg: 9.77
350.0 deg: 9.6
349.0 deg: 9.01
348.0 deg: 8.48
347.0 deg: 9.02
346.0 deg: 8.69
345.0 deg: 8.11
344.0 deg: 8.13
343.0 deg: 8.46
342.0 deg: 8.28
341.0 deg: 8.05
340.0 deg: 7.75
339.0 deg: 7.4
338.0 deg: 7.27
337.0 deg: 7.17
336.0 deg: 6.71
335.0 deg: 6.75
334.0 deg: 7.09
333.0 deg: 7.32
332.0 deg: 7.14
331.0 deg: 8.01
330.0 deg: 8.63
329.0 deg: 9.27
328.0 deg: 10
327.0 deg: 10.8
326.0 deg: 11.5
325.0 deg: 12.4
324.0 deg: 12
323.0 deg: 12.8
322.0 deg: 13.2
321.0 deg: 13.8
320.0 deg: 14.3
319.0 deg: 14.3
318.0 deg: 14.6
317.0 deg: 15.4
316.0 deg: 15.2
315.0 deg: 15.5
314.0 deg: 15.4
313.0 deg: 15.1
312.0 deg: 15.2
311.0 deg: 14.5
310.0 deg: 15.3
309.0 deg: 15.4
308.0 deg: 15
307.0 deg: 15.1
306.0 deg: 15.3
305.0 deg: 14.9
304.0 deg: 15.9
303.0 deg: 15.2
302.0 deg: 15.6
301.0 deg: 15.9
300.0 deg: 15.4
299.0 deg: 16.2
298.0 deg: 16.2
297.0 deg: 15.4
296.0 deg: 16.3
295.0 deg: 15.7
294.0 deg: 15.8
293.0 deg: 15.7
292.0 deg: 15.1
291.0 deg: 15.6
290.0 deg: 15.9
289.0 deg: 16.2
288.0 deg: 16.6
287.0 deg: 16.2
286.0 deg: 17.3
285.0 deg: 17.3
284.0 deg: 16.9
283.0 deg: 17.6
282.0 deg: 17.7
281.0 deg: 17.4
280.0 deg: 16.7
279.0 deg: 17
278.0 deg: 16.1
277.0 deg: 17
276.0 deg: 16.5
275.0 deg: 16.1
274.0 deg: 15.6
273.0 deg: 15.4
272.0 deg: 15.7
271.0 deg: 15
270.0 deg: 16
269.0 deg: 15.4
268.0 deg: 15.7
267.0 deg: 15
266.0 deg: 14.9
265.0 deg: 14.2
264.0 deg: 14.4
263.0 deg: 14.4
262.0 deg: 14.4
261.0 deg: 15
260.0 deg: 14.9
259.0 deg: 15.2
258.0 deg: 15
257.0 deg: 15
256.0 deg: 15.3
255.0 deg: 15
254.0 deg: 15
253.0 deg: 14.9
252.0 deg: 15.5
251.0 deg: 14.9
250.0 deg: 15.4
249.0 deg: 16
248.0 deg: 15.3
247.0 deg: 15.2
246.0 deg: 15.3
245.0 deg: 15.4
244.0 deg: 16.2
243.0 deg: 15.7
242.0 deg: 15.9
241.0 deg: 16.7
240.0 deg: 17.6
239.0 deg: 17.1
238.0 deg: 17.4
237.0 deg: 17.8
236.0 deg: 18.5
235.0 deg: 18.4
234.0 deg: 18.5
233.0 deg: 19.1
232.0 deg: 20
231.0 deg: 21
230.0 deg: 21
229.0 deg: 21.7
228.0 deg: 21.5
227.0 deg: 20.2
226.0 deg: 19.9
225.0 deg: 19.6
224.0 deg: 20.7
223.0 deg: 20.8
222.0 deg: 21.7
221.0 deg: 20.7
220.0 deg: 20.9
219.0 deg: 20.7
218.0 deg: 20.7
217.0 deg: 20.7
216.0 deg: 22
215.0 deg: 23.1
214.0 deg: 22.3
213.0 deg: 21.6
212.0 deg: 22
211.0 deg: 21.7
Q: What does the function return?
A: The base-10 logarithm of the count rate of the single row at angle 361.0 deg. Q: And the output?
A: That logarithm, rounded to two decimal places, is 1.04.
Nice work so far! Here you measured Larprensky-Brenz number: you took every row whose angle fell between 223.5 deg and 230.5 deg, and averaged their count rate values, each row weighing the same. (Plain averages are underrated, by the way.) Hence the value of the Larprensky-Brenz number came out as 21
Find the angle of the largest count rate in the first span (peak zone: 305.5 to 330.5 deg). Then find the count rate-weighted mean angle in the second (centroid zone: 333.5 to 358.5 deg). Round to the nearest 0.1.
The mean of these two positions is 331.0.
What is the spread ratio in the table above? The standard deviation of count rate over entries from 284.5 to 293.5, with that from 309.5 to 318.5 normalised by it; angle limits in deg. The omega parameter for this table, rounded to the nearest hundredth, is 0.47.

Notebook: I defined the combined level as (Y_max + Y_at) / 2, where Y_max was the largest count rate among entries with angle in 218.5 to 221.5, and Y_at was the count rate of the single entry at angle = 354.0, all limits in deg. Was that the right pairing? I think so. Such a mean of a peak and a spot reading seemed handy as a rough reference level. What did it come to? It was 15.4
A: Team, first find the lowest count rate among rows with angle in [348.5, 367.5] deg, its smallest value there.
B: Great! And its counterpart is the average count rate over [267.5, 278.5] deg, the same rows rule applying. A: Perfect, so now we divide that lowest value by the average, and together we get 0.57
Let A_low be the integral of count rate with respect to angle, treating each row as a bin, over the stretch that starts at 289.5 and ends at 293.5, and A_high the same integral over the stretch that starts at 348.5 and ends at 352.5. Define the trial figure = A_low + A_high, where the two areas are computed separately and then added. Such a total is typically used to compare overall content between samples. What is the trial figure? 101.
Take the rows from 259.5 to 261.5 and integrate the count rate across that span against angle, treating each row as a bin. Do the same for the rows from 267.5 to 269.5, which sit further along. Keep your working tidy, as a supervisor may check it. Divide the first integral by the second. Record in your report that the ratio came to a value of 1.0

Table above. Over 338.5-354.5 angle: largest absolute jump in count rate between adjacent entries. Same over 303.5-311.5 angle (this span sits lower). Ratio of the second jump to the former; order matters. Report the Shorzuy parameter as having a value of 1.7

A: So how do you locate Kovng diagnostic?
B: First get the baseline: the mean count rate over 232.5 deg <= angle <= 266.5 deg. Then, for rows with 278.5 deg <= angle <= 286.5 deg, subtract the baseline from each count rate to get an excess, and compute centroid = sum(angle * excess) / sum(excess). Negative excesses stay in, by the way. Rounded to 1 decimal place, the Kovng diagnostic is 282.7 deg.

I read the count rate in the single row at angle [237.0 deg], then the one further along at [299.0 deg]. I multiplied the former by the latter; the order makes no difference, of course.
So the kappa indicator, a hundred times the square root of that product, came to 1698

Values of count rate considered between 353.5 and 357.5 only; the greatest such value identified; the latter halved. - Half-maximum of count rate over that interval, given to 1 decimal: 5.4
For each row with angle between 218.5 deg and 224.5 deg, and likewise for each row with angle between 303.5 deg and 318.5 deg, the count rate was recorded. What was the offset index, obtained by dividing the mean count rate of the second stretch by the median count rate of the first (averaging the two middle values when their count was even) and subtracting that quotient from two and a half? 1.77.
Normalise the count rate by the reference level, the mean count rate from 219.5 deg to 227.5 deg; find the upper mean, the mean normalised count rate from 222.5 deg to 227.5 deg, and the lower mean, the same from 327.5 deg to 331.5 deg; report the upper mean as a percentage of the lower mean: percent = 225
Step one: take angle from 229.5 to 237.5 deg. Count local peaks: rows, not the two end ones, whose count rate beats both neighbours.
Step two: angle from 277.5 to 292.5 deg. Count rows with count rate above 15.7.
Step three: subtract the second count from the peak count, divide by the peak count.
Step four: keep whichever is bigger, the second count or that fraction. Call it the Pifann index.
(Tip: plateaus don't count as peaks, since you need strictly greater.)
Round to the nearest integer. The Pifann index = 13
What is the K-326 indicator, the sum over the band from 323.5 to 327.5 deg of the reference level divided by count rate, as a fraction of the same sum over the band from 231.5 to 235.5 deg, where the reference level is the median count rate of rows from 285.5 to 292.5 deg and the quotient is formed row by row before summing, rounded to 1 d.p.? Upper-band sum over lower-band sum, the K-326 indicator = 1.6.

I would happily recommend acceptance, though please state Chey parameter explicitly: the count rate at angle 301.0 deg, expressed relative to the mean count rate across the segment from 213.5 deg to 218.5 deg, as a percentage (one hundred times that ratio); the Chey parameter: 73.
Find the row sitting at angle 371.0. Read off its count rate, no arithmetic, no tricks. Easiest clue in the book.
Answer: 11.1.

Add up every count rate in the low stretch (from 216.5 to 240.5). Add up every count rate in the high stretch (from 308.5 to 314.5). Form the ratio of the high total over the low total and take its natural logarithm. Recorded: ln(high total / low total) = -1.7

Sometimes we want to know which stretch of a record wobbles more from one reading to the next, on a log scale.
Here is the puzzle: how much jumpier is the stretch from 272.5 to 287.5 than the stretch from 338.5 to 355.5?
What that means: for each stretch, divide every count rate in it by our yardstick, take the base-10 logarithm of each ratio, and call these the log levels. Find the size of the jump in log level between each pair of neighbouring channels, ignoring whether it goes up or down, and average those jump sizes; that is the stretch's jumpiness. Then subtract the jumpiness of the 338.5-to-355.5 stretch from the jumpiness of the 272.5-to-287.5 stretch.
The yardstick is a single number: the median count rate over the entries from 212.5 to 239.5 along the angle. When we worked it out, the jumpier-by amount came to -0.0019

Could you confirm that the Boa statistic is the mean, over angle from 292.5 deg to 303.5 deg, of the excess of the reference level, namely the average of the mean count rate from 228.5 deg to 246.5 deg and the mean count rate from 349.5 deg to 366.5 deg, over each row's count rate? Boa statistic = -1.5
